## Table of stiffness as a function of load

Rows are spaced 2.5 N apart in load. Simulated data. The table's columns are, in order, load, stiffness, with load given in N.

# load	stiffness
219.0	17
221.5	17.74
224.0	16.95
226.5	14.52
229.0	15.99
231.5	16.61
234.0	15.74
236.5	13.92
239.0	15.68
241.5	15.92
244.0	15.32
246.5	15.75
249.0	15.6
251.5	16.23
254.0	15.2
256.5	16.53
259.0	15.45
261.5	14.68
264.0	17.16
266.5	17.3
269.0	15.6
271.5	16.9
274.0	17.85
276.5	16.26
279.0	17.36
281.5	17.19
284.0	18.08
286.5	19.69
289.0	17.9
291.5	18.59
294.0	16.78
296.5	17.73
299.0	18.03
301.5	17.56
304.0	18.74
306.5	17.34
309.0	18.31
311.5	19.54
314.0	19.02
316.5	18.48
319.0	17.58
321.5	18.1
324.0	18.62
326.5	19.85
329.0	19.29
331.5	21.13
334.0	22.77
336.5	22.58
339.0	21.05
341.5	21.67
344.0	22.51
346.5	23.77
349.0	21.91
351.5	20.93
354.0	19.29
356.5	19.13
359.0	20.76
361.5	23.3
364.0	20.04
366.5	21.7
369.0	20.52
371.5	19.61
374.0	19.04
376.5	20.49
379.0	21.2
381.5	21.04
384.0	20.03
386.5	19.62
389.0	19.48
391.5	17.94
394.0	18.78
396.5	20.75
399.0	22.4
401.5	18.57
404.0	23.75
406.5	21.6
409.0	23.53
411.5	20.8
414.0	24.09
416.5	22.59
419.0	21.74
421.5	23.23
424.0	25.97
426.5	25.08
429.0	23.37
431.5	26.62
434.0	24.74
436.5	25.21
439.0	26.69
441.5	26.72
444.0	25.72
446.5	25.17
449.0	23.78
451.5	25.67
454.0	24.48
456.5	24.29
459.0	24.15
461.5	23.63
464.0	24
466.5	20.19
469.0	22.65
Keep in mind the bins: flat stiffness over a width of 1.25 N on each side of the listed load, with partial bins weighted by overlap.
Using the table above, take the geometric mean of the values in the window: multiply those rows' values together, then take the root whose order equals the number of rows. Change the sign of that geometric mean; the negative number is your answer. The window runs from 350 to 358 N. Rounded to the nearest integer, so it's -20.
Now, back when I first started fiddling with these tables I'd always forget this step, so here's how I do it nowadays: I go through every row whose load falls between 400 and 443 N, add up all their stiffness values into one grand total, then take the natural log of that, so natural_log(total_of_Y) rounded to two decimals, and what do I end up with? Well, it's 6.00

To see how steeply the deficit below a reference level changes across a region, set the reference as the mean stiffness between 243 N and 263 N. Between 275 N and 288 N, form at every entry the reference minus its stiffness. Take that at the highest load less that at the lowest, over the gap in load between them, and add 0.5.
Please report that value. 0.16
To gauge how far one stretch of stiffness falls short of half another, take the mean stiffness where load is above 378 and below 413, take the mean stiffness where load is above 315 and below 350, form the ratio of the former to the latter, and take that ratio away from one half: -0.50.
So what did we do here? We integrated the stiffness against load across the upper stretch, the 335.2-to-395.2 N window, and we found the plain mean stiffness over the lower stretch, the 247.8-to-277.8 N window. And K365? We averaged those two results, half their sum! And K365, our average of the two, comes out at 629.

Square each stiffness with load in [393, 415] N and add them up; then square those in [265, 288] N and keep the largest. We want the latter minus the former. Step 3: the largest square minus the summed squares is -3839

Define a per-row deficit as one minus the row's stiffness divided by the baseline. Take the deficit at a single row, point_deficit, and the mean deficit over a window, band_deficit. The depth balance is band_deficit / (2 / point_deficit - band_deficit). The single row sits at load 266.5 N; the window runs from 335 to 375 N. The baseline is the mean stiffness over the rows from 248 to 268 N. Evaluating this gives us 0.013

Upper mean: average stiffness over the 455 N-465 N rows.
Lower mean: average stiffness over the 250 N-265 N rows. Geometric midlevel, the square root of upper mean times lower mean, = 19.5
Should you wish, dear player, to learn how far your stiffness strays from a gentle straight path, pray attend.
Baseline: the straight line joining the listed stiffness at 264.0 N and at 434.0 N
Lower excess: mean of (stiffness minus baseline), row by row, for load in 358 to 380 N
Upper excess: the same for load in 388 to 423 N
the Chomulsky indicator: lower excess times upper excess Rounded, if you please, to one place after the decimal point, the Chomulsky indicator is 2.3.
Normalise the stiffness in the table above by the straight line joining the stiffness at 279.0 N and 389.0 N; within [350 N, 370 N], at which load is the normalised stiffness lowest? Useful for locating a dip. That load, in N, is 356.5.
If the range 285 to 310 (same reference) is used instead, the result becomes 294.0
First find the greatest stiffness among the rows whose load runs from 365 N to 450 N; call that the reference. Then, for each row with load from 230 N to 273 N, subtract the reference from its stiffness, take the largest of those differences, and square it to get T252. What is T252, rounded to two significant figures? 89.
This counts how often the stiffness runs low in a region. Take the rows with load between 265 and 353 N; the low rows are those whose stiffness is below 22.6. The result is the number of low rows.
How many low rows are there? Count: 33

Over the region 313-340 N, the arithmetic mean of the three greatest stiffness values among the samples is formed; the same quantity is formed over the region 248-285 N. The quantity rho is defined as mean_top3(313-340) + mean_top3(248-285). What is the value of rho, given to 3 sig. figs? 39.9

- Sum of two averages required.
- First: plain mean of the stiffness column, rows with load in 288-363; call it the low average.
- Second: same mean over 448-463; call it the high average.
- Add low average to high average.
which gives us 44.1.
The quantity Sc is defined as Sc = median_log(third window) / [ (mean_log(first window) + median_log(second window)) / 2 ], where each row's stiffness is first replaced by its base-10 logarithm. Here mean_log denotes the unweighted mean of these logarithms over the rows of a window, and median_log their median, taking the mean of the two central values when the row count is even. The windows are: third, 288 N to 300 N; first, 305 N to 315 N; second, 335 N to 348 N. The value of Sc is 0.96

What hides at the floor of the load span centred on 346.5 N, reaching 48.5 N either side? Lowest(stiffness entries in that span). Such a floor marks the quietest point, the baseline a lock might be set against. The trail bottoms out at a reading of 17.34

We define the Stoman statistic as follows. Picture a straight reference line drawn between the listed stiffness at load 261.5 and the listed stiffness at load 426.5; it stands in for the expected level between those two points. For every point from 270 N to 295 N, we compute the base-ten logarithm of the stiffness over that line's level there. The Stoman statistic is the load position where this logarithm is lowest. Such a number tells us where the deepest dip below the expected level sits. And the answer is 294.0 N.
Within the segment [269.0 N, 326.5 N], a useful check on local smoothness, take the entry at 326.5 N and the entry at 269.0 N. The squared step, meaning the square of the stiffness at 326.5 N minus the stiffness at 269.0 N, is 18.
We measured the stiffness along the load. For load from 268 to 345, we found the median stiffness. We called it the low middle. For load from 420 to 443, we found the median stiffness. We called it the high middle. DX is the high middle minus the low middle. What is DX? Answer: 6.9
